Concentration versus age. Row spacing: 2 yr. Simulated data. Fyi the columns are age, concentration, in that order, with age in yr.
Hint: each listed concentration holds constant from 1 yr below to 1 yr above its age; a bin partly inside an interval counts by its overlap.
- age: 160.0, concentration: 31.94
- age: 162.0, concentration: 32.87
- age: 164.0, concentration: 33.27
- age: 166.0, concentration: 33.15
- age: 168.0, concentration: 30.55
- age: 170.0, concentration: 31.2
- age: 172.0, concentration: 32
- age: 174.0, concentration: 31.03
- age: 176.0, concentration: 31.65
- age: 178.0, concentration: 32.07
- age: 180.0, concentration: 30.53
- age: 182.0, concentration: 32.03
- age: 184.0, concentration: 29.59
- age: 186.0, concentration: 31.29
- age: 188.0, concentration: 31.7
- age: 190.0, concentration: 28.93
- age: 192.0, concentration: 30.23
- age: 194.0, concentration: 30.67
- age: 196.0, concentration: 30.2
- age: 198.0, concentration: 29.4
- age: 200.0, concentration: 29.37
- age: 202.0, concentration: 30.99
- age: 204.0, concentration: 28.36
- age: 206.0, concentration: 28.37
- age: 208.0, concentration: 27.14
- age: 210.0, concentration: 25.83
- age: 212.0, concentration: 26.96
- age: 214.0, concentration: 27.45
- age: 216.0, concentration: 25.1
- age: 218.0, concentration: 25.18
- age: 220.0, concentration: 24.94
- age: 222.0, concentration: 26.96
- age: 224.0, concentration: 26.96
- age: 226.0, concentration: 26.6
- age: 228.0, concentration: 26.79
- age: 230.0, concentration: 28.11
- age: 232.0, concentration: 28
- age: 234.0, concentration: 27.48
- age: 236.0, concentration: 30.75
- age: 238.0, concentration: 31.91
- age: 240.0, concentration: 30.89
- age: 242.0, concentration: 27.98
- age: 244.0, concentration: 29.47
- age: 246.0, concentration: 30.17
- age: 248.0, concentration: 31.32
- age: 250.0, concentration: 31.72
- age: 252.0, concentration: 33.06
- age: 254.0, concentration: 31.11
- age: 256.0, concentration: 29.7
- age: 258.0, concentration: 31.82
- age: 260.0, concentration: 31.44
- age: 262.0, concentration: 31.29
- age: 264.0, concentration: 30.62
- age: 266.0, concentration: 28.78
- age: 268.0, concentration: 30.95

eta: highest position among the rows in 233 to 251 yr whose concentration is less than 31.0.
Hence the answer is 246.0 yr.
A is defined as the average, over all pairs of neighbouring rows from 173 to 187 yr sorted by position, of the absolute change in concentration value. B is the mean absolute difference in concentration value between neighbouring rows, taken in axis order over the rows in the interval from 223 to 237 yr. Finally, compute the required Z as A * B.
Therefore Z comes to 1.3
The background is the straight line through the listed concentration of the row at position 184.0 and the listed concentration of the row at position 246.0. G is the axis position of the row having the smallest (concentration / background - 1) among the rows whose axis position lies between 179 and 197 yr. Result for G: 190.0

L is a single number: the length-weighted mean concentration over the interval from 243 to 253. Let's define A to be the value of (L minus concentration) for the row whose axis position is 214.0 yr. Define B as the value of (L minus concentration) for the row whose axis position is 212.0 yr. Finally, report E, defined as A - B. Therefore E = -0.5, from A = 3.7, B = 4.2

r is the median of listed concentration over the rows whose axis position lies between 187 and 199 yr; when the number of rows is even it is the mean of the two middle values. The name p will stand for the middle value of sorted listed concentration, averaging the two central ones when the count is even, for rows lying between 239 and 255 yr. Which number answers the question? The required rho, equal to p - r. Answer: 0.8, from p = 31.0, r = 30.2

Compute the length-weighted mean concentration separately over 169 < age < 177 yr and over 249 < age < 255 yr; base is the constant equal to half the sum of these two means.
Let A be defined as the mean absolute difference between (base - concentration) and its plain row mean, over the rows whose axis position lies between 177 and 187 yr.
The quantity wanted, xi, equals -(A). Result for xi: -0.83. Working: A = 0.83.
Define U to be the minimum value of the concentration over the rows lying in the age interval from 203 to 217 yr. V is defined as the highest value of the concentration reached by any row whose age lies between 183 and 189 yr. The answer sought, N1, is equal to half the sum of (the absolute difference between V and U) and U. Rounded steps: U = 25.1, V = 31.7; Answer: 15.85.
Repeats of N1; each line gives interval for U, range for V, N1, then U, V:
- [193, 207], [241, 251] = 15.86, 28.36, 31.72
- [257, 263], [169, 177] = 16.00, 31.29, 32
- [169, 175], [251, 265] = 16.53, 31.03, 33.06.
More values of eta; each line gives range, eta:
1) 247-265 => 264.0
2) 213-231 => 230.0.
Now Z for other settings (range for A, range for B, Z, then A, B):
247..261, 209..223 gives 1.3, 1.27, 1.1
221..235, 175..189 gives 0.6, 0.42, 1.3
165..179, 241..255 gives 1.2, 1.01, 1.2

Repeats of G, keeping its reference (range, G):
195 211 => 210.0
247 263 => 256.0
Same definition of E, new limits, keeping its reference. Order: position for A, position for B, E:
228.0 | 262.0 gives 4.5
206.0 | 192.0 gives 1.9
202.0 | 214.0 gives -3.5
